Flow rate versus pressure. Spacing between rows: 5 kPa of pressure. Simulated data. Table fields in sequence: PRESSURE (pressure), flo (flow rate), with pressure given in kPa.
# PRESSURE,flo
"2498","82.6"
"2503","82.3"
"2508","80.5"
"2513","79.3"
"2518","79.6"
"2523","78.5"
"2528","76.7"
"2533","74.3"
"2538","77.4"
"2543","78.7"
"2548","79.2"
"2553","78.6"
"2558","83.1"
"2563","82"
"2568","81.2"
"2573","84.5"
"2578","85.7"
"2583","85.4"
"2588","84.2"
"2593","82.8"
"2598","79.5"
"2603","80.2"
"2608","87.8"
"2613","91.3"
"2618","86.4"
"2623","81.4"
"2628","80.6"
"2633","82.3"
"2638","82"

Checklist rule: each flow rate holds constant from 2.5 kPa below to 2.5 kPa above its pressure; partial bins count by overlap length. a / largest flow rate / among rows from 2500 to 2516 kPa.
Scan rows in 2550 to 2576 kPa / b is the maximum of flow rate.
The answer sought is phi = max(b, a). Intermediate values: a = 82.3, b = 84.5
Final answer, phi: 84.5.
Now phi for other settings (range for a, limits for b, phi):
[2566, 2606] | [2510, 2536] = 85.7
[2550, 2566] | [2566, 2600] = 85.7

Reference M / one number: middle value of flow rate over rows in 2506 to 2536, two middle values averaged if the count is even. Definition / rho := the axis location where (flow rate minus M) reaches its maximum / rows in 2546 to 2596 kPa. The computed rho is 2578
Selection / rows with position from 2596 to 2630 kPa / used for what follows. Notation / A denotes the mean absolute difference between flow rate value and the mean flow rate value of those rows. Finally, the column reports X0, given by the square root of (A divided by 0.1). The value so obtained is 6.29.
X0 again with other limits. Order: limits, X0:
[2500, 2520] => 3.12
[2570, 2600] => 4.11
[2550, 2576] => 3.98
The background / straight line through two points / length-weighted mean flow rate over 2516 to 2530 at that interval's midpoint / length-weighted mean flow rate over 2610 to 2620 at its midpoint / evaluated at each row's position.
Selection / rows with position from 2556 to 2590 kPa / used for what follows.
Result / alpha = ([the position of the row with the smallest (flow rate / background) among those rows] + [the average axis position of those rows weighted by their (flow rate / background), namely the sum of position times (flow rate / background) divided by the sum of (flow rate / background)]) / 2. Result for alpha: 2570.5 kPa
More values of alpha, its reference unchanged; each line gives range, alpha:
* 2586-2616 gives 2599.3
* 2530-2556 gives 2538.0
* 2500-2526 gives 2517.9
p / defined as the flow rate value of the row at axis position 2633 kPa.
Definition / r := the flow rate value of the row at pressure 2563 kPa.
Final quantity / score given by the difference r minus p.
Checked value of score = -0.3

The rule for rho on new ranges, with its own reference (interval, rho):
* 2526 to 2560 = 2558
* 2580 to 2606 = 2583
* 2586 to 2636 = 2613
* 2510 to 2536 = 2518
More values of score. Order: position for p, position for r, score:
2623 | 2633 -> 0.9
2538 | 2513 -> 1.9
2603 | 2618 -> 6.2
